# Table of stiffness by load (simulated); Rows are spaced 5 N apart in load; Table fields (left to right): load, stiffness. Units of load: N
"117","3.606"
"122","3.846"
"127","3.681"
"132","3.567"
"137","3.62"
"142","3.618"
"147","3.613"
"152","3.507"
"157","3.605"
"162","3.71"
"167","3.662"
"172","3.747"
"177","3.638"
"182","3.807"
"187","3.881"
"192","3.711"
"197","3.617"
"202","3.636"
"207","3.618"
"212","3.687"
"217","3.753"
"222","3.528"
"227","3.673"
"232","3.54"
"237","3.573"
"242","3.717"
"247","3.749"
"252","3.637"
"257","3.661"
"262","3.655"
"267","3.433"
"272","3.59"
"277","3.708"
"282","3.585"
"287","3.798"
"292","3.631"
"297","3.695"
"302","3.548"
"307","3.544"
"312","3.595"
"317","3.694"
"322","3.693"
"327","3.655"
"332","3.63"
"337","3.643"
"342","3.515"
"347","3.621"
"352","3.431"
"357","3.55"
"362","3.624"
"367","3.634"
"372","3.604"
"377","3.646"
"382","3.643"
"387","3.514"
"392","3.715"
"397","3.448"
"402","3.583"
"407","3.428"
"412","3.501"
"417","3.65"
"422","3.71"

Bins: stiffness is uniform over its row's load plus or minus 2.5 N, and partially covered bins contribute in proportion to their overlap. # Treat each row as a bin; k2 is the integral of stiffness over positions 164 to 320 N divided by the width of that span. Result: 3.66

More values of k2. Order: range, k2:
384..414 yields 3.53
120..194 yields 3.68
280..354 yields 3.62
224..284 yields 3.63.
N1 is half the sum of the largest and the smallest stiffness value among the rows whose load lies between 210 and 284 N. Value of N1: 3.59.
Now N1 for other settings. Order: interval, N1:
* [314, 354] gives 3.56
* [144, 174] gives 3.63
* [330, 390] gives 3.54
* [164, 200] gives 3.75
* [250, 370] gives 3.61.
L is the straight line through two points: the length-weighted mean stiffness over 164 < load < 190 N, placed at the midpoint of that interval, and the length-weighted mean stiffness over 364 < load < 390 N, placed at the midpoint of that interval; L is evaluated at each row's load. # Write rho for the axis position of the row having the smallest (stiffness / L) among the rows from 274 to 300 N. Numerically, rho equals 282 N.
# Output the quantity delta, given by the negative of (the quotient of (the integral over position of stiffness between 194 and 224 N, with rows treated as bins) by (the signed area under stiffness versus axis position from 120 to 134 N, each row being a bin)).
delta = -2.1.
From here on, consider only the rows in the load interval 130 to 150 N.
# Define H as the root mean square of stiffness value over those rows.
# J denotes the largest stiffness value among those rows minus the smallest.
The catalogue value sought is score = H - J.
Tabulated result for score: 3.55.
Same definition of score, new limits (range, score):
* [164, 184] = 3.55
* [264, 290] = 3.26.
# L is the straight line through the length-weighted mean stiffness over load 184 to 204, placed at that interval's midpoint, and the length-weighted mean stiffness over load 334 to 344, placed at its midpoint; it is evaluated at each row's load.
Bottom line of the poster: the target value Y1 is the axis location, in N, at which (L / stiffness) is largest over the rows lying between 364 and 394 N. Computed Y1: 387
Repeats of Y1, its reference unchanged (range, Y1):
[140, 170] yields 152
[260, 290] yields 267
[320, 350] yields 342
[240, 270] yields 267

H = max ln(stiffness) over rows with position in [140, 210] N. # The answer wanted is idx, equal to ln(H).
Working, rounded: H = 1.36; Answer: 0.305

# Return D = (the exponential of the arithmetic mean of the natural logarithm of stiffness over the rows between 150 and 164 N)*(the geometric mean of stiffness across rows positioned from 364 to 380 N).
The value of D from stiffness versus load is 13.1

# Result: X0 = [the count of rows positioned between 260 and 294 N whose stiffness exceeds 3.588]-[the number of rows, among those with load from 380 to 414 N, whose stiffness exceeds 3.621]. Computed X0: 3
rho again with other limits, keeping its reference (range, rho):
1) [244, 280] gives 267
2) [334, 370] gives 352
